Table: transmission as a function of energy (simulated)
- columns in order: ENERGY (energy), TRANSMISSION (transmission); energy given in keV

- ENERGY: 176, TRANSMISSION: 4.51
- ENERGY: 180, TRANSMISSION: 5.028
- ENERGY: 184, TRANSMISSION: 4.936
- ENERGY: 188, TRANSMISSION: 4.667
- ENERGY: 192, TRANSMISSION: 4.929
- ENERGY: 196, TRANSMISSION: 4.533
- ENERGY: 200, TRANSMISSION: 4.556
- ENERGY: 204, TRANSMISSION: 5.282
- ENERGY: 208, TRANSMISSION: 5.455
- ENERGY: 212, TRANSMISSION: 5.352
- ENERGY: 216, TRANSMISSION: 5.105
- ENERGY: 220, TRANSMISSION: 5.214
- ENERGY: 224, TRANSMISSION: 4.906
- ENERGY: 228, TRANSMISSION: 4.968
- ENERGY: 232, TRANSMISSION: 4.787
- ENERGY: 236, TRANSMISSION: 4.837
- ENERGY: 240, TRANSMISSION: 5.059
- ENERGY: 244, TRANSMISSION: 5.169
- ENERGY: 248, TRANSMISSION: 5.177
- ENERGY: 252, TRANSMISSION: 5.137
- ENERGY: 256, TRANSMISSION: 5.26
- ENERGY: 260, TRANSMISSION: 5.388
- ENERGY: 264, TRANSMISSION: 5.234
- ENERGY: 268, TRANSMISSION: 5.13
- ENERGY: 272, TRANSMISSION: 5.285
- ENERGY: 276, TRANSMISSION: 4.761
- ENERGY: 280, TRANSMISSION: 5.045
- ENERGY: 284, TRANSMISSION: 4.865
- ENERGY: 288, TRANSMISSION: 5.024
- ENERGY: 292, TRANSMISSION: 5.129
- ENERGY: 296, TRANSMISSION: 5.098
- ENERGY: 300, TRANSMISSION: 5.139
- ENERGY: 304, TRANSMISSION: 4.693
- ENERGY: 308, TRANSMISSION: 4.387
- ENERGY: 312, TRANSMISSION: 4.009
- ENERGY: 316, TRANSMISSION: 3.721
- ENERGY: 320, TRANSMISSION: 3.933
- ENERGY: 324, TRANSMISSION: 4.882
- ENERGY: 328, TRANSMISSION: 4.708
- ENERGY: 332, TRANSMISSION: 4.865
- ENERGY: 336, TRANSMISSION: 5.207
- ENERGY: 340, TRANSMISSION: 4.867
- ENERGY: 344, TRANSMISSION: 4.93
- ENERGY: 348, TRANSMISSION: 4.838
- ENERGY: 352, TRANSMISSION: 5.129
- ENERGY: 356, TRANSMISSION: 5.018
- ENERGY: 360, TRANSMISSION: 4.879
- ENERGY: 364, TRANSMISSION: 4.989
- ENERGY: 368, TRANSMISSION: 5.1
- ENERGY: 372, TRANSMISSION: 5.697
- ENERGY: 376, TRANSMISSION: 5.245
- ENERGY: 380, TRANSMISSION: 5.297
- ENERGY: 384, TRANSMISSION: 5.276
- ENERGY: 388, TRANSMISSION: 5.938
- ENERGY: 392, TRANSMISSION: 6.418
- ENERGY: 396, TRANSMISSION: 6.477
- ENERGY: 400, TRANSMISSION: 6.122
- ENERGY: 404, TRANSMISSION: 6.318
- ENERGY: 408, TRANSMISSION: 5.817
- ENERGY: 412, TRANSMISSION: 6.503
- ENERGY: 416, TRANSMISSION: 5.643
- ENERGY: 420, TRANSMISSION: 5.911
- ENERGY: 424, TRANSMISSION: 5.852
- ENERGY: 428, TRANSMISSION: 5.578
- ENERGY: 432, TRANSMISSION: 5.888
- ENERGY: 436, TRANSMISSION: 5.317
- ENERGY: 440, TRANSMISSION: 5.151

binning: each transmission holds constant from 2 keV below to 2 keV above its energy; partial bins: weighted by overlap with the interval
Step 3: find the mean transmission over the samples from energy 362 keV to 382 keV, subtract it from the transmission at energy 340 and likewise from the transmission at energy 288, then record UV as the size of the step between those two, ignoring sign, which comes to 0.16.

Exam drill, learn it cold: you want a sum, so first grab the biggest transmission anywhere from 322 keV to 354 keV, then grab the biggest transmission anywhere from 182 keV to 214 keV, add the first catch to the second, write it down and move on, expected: 10.7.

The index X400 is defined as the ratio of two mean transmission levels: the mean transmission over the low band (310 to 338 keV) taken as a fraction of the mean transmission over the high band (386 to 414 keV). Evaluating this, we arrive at 0.72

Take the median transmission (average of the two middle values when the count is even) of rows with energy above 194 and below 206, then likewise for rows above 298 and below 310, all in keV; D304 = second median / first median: 1.03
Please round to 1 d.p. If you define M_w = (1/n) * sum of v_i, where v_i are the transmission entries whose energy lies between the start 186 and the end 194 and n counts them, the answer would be 4.8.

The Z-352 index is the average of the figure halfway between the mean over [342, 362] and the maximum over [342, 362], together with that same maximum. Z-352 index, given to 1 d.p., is 5.1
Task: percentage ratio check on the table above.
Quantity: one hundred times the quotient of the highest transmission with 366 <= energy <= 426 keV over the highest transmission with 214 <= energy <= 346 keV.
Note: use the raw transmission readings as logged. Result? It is 121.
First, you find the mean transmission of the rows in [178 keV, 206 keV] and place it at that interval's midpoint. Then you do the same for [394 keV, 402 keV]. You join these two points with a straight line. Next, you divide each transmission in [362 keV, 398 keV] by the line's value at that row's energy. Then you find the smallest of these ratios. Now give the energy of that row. 364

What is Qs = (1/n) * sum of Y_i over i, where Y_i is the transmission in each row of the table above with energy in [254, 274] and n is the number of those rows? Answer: 5.3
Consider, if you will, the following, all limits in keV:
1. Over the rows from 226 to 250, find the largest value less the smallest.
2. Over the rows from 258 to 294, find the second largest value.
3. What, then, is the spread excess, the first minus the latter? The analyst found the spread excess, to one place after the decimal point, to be -4.9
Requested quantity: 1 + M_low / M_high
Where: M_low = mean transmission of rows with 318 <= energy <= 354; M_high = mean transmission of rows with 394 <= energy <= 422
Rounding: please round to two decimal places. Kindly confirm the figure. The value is 1.79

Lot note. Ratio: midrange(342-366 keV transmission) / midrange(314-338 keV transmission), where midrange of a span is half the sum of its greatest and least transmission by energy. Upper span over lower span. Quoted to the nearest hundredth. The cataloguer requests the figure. 1.12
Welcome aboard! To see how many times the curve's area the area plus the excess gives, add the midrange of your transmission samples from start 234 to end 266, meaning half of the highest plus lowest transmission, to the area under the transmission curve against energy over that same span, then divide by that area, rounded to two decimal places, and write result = 1.03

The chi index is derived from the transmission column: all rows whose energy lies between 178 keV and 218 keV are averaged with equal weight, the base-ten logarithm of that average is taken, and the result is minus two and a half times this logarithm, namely -1.74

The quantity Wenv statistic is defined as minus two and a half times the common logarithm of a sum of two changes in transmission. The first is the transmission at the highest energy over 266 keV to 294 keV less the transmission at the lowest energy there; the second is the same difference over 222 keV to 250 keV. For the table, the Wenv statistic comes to 1.4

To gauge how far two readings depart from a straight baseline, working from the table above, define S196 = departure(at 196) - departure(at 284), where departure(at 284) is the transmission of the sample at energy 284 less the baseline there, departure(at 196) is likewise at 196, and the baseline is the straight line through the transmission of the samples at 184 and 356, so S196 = -0.3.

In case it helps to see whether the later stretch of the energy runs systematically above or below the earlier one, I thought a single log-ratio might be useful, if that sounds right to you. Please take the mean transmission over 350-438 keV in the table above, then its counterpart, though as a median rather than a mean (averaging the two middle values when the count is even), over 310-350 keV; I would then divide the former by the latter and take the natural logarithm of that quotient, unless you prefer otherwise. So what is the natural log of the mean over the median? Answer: 0.15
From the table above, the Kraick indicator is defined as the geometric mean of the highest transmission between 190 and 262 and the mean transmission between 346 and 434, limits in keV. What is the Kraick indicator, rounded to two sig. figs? 5.5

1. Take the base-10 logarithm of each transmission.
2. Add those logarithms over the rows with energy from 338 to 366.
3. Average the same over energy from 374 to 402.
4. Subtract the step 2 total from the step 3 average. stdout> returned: -4.10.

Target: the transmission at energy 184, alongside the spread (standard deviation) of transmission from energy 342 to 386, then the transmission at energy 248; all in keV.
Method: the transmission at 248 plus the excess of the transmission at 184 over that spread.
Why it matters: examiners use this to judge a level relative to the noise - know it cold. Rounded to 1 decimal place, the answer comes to 9.9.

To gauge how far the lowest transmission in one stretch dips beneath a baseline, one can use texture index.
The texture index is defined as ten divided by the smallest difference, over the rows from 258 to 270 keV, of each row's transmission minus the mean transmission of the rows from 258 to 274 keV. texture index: -77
